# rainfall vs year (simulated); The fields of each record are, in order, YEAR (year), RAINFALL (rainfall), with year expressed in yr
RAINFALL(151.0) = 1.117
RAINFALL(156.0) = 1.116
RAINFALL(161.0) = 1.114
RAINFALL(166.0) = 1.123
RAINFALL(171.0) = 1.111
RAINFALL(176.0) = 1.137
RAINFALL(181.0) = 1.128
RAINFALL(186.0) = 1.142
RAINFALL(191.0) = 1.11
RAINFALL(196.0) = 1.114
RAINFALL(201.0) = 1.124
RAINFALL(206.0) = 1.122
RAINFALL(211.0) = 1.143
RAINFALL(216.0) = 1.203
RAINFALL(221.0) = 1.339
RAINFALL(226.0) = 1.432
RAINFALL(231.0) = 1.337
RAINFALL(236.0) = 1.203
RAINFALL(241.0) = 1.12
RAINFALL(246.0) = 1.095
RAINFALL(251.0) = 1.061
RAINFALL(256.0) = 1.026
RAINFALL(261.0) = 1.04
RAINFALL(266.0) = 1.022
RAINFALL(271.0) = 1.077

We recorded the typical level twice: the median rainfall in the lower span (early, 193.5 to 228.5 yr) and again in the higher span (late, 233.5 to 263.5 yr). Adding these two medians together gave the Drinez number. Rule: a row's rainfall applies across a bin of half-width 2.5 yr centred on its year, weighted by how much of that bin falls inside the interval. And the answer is 2.221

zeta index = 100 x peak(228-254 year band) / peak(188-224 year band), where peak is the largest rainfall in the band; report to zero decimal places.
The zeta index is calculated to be 100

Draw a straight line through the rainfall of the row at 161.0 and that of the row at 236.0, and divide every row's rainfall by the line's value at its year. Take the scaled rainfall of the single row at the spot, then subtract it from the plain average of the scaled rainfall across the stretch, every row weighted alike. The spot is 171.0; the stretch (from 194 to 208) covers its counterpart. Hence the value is -0.022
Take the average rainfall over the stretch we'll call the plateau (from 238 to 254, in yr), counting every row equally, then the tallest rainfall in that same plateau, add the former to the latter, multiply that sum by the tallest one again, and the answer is 2.48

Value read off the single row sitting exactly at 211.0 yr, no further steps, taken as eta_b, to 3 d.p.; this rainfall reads 1.143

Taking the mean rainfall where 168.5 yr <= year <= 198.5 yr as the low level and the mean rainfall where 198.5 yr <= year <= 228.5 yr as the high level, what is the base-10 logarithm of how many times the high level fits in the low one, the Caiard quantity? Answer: -0.038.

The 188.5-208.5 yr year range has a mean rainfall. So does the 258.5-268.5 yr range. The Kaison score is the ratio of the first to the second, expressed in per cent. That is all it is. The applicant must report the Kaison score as 108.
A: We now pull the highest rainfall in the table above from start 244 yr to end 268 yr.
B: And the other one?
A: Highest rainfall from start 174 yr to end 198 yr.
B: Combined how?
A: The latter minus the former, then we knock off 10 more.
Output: -10.0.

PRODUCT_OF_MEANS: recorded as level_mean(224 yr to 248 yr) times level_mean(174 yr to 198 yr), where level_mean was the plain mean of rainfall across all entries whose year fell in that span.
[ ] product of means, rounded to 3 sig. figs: 1.39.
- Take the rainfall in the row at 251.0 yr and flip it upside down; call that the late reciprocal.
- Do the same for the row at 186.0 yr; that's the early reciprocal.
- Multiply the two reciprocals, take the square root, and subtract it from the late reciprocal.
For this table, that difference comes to 0.03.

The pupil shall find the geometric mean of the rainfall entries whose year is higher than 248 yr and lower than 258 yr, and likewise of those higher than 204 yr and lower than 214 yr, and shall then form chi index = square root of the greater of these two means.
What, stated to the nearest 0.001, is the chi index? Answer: 1.064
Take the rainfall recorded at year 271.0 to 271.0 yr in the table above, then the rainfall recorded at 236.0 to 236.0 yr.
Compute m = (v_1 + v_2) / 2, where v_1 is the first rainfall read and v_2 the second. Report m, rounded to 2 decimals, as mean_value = 1.14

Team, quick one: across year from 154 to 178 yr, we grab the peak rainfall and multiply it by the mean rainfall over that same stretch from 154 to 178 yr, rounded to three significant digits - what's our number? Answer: 1.27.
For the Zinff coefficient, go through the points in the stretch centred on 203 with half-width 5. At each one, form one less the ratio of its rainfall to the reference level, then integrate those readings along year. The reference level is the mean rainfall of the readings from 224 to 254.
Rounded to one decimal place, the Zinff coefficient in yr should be 0.7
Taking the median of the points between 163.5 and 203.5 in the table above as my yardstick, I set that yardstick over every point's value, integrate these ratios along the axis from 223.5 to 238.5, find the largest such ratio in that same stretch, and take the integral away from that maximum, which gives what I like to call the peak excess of -11.9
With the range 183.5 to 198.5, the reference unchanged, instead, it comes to -14.0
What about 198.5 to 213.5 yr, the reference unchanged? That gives -13.9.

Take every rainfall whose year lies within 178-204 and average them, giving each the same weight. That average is 1.12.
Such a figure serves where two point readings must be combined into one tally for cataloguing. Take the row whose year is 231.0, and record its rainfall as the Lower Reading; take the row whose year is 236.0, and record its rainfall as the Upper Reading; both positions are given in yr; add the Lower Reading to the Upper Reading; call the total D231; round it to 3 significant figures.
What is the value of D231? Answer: 2.54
